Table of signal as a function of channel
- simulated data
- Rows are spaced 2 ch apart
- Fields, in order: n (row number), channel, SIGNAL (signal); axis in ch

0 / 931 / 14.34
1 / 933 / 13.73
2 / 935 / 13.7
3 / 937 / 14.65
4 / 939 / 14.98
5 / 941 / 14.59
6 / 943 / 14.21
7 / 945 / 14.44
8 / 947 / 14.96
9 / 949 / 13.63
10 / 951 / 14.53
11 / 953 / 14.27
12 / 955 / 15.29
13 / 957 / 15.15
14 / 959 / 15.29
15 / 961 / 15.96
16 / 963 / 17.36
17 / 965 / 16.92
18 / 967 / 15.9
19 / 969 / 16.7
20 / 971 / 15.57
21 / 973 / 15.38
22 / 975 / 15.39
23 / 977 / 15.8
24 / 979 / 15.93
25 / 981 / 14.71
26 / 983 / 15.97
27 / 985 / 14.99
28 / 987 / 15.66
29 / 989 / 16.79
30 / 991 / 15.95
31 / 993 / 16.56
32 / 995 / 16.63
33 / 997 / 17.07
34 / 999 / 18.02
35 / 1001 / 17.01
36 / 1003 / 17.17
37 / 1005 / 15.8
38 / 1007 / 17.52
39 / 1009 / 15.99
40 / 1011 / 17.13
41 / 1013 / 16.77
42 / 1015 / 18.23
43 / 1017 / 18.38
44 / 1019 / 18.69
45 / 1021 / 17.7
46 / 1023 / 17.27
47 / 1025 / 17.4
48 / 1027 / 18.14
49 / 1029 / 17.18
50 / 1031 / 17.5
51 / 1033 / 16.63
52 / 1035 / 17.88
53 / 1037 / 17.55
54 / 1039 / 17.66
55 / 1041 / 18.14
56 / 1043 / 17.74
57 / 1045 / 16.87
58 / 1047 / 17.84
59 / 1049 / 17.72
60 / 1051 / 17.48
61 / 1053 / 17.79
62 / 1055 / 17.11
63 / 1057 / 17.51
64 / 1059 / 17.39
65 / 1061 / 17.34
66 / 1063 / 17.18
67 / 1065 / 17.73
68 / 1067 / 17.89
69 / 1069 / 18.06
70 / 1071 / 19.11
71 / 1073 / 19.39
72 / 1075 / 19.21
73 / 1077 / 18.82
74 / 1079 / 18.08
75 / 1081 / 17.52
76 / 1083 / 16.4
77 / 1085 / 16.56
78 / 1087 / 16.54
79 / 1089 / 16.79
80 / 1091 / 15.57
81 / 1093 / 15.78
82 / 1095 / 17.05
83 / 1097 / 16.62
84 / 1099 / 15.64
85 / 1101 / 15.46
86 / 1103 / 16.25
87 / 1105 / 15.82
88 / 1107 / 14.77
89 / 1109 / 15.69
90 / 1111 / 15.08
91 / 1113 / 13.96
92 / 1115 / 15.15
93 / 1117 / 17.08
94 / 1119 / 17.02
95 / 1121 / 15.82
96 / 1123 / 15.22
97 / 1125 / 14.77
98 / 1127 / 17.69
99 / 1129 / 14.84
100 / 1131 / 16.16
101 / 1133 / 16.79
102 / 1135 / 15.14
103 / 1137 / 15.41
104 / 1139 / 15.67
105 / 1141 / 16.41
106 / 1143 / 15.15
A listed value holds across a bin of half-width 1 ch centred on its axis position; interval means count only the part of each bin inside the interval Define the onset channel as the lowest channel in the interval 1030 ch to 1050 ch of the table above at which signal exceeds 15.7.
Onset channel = 1031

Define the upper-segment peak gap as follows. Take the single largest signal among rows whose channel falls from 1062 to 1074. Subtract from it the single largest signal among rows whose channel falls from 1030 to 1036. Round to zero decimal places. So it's 2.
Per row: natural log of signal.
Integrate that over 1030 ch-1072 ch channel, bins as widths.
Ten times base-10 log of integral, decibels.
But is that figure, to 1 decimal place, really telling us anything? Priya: 20.8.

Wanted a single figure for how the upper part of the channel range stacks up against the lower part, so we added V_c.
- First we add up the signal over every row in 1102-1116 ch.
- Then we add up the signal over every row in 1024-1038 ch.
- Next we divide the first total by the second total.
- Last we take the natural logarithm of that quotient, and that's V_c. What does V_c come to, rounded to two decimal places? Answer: -0.14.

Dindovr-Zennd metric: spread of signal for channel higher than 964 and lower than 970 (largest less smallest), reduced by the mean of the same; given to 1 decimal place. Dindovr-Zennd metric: -15.5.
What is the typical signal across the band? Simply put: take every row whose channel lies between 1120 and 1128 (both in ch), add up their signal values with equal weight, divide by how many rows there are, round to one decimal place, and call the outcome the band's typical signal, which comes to 15.9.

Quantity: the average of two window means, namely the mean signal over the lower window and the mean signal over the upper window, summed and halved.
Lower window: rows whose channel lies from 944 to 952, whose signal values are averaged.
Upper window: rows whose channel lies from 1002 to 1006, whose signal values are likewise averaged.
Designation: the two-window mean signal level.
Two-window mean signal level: 15.4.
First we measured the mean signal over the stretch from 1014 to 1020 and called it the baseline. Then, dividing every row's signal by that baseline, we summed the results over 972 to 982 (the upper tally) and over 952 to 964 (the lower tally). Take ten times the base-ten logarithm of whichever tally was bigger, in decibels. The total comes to 7.0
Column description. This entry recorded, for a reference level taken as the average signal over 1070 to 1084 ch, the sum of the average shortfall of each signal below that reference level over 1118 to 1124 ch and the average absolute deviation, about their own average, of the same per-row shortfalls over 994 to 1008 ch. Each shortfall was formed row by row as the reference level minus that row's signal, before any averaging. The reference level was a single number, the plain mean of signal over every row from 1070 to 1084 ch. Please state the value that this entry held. 2.81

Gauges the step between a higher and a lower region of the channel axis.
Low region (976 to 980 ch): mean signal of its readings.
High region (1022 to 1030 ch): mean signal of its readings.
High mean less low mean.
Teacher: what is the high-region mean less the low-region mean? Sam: 1.6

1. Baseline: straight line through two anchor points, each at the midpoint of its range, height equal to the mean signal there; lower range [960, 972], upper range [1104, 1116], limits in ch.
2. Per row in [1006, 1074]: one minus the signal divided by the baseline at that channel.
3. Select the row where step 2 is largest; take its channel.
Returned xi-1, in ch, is 1009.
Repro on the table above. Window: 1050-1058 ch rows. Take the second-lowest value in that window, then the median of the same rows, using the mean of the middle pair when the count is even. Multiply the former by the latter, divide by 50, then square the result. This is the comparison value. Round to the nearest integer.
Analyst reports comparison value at 37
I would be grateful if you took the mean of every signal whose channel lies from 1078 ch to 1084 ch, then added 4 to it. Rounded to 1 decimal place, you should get 21.3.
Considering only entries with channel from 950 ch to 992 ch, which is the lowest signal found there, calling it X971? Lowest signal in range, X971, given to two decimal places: 14.27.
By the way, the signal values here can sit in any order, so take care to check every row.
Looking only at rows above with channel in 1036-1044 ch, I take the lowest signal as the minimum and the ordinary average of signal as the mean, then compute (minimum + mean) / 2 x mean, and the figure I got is 314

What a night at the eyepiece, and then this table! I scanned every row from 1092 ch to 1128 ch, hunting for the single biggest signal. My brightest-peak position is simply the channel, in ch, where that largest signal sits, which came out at 1127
